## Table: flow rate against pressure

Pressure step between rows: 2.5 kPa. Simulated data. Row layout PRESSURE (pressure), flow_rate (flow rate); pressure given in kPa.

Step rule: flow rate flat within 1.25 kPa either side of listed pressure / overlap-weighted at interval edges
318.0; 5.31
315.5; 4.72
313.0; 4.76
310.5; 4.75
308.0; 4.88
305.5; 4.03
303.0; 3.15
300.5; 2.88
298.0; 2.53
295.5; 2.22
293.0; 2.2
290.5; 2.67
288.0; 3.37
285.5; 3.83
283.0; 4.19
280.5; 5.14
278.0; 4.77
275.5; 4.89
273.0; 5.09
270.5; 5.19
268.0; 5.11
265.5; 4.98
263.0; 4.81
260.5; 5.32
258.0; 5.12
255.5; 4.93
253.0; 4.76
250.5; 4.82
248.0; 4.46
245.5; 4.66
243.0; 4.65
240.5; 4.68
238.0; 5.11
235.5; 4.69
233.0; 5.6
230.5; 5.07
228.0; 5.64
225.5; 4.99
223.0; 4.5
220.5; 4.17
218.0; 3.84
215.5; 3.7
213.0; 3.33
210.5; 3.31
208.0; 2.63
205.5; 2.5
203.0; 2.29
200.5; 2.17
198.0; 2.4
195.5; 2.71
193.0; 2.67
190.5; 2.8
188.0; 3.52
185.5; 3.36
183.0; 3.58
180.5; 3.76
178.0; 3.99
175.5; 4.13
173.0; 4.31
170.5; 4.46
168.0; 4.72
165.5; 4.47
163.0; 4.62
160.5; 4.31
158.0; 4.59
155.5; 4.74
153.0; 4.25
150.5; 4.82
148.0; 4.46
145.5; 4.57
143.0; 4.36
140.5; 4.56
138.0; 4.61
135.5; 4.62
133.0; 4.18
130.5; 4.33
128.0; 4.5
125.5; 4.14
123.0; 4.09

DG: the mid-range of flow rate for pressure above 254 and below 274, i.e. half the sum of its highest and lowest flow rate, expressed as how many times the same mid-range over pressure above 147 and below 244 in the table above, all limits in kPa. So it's 1.3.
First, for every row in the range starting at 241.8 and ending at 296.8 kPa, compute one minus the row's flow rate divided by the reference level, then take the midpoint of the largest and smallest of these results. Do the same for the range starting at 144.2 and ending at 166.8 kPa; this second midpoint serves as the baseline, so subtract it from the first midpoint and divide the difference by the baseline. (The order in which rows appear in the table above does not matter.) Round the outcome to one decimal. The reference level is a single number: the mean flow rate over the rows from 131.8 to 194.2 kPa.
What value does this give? -2.2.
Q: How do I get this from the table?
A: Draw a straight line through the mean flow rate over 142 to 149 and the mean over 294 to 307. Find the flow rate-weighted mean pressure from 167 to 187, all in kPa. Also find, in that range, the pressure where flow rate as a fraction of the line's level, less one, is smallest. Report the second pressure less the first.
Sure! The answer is 9.4 kPa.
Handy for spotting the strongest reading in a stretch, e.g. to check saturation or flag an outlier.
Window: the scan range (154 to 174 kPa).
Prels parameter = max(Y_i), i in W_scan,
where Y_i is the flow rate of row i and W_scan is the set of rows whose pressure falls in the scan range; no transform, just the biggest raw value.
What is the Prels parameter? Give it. 4.74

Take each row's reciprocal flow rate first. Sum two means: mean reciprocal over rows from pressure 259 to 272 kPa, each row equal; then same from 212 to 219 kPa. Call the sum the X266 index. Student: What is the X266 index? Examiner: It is 0.47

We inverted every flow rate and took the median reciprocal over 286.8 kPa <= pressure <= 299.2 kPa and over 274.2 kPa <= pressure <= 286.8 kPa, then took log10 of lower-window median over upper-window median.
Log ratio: -0.28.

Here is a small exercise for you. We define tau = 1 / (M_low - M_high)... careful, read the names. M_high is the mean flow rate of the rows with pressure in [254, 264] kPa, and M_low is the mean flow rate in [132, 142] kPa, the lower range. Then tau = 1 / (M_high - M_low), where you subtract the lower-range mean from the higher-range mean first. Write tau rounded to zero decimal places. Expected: 2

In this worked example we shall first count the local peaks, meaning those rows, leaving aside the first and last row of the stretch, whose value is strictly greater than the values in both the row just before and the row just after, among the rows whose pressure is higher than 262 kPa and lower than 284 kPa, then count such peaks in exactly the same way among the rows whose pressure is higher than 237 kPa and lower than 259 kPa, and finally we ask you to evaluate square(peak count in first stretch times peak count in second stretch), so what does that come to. 16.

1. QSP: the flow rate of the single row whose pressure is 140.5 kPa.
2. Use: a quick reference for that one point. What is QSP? 4.56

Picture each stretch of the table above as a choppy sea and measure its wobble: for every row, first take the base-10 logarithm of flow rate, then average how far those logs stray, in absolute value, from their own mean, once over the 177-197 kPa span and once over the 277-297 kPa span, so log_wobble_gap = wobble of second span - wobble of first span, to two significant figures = 0.060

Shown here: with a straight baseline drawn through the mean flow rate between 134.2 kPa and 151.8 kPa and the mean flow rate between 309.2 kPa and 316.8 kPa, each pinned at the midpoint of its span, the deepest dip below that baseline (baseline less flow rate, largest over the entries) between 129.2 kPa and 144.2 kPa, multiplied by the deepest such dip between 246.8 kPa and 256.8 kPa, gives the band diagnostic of 0.083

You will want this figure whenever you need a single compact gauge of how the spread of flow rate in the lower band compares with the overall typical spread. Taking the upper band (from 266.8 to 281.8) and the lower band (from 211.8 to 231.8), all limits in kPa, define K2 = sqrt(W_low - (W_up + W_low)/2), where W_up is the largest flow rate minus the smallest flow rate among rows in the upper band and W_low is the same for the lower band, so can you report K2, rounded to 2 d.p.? 0.97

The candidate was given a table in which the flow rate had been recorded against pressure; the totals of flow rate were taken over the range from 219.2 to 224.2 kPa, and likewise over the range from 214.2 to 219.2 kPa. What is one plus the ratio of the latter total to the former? 1.9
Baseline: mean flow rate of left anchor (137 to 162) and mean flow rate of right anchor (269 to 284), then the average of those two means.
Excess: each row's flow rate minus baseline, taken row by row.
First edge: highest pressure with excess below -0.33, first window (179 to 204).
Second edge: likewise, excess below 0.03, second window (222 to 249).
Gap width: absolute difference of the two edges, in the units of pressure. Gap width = 45.0 kPa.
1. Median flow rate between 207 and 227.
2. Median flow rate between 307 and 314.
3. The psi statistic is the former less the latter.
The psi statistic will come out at -1.0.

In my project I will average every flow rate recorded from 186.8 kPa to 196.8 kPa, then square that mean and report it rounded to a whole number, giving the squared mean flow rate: 9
